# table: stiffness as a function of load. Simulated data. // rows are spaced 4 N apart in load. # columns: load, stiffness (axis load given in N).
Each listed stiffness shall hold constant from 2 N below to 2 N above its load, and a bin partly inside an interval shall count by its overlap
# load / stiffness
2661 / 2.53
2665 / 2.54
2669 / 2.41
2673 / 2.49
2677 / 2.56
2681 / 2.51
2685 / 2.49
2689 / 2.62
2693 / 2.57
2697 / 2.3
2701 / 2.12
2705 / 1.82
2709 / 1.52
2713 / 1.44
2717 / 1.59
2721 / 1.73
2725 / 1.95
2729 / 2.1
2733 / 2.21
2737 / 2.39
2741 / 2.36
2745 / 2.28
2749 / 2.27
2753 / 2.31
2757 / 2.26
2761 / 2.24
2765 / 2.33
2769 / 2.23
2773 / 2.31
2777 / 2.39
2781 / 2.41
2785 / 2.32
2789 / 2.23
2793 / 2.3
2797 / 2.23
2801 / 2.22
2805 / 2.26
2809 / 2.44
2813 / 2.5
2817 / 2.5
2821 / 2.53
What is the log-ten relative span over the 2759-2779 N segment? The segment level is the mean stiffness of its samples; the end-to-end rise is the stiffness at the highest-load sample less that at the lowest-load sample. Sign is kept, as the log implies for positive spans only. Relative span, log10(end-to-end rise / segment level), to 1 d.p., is -1.2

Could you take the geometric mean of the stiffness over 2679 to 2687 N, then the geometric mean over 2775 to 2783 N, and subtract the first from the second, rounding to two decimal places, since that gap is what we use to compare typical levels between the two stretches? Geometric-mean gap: -0.10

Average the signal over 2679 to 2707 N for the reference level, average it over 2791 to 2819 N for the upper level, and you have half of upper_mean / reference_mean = 0.50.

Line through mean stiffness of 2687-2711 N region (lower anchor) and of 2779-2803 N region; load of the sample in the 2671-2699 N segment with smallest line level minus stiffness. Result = 2689 N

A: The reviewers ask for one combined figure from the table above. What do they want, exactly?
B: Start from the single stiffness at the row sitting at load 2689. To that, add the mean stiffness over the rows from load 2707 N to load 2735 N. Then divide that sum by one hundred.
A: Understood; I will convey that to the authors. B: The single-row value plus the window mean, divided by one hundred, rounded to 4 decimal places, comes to 0.0441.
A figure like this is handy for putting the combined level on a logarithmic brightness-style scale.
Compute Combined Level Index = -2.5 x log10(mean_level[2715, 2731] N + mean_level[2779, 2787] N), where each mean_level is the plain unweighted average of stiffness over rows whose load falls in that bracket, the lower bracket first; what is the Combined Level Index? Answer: -1.56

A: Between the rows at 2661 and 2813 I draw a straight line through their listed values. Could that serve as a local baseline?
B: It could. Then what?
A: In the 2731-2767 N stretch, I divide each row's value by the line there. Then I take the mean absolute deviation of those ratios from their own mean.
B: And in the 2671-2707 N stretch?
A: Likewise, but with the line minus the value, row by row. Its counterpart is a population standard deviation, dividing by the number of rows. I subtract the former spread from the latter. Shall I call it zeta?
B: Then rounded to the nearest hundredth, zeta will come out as 0.23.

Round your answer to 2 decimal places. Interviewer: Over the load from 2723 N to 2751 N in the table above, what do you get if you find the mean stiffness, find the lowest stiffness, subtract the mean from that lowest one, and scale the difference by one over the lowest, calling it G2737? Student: -0.14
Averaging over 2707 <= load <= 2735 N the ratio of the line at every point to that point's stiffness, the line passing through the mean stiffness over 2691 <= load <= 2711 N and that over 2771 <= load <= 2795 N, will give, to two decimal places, 1.22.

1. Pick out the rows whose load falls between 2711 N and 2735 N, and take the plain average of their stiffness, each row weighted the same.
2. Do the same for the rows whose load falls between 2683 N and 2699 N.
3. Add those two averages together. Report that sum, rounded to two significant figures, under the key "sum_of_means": 4.3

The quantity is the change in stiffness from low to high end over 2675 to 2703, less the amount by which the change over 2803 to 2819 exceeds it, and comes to -1.1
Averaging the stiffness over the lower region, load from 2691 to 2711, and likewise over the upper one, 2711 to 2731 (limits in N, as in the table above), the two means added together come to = 3.8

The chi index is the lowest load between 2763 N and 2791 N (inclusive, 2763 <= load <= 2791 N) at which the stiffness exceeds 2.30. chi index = 2765 N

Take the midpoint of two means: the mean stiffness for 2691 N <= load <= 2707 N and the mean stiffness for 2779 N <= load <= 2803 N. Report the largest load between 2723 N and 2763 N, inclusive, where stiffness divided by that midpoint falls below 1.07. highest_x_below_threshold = 2761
